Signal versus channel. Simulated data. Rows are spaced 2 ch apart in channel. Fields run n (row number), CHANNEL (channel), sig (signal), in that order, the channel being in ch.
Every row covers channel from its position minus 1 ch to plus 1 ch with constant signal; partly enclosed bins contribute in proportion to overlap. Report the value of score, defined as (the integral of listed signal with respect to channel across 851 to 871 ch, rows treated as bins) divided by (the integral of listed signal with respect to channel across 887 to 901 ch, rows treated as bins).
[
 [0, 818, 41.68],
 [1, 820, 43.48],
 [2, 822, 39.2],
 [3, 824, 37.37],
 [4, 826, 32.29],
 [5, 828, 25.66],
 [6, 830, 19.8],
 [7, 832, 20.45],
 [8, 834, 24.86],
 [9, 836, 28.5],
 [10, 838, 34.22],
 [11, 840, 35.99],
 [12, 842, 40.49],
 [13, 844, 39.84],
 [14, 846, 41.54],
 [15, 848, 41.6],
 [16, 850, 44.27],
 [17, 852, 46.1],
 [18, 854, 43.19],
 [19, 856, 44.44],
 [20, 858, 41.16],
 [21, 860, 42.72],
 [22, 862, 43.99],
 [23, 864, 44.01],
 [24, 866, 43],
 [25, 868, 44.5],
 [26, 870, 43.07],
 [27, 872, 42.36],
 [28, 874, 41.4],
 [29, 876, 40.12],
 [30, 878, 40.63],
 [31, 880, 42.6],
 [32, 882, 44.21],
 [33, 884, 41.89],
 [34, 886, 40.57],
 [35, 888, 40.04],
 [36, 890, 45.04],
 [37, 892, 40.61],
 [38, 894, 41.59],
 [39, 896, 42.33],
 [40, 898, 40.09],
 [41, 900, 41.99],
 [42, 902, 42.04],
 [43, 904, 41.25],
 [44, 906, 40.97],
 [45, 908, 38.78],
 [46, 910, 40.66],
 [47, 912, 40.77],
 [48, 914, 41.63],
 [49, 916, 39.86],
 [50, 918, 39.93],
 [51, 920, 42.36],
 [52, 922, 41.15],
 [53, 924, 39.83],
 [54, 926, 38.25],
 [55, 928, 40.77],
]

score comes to 1.5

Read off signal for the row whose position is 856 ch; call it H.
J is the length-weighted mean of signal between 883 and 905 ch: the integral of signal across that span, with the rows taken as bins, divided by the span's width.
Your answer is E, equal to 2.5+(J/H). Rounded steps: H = 44.44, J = 41.6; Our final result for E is 3.44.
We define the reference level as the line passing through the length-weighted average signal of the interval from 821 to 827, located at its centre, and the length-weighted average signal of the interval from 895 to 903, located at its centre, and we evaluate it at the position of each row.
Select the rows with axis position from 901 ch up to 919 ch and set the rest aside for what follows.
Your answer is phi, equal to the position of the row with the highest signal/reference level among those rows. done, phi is 902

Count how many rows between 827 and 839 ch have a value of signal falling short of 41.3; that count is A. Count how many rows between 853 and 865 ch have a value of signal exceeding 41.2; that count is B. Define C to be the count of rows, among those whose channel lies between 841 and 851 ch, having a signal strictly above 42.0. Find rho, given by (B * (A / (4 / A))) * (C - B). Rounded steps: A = 6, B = 5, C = 1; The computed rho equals -180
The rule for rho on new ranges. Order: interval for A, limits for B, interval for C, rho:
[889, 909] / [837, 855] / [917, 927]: -125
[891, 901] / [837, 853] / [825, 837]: -16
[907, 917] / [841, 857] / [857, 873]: 24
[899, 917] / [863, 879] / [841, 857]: -108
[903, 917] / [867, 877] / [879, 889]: -72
